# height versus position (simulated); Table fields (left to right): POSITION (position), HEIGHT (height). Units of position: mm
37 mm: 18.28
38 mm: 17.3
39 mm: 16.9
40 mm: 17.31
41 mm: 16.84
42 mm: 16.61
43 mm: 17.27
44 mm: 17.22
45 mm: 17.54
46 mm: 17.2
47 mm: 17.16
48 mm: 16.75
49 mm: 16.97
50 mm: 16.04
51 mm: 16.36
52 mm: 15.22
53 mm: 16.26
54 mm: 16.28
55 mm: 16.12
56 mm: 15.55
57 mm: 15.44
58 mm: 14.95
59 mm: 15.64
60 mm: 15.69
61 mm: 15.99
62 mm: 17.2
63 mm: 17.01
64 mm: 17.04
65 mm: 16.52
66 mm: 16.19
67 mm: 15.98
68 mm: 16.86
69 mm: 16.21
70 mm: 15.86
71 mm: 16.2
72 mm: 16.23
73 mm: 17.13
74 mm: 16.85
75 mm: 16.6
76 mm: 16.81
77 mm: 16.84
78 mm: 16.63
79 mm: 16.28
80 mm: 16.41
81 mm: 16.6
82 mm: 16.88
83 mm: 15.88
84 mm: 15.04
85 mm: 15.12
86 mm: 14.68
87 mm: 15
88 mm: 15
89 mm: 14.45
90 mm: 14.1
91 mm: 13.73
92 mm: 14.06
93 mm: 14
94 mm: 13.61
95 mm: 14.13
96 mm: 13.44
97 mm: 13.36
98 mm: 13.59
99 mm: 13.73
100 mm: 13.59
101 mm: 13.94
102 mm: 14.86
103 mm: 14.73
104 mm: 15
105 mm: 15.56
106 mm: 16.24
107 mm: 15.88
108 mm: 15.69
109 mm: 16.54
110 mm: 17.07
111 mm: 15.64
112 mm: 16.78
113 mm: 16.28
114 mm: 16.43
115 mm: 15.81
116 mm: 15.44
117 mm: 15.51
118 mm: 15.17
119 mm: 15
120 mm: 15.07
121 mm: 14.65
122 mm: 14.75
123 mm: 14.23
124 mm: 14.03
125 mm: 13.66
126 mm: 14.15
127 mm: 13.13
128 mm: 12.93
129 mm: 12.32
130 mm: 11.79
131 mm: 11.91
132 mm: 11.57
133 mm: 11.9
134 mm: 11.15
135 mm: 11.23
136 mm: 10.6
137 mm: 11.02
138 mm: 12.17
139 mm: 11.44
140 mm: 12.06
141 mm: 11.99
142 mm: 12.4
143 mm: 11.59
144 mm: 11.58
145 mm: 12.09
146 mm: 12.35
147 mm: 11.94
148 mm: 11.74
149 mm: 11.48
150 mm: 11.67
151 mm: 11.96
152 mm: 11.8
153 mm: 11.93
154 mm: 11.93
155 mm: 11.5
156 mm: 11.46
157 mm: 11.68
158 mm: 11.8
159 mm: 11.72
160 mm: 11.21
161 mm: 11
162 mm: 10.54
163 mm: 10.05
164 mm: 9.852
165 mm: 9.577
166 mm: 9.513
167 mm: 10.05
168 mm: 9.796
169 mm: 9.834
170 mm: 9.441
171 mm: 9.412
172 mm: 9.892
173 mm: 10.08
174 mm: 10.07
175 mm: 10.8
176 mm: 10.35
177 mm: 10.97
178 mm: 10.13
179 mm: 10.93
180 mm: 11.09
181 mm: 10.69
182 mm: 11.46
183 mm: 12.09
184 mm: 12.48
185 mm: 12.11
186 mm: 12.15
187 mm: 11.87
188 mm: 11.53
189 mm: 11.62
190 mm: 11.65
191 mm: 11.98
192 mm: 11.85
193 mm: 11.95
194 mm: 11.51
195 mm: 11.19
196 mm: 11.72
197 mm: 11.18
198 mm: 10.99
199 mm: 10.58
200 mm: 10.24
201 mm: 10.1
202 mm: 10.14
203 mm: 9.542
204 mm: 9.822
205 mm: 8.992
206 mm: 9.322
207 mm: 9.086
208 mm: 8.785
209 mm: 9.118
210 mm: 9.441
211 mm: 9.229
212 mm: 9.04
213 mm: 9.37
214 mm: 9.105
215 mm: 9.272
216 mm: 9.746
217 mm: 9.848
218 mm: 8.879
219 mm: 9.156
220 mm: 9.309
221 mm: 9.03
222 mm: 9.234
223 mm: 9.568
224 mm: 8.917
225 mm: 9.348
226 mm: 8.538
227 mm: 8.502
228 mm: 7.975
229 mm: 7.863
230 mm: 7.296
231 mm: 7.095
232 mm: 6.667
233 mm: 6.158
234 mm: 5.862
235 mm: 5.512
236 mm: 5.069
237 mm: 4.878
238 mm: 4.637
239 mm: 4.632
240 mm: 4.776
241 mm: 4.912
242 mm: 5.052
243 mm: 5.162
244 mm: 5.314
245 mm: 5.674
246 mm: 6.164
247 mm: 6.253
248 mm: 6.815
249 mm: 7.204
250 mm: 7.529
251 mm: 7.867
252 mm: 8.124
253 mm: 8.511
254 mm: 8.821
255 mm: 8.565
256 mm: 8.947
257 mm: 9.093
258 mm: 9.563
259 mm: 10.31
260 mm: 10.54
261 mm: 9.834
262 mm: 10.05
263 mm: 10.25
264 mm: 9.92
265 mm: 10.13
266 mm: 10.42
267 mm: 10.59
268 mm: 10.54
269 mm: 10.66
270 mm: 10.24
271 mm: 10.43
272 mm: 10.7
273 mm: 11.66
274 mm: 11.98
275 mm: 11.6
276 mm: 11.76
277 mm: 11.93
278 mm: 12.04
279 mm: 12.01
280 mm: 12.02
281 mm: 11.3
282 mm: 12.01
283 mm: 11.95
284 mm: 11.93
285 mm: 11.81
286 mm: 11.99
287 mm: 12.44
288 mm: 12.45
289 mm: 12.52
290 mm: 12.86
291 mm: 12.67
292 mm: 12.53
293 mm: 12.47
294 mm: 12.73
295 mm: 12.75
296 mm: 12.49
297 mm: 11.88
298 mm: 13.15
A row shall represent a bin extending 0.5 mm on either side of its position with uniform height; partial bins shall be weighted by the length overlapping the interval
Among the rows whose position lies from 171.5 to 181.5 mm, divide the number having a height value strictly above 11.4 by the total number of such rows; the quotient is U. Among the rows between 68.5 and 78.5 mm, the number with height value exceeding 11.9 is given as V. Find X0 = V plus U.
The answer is 10.0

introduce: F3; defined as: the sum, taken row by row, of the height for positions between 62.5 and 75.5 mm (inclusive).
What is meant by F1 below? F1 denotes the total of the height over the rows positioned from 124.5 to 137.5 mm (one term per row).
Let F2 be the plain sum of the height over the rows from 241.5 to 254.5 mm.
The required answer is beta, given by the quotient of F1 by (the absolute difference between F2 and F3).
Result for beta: 1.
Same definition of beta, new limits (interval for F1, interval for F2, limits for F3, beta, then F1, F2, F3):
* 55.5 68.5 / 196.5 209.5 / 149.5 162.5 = 9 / 210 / 128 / 150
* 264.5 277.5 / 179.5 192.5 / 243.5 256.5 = 3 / 143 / 153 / 96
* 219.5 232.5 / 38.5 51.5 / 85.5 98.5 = 3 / 109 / 220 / 183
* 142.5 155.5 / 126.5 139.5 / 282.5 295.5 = 19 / 154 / 153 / 161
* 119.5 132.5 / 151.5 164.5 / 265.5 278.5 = 91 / 174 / 146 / 145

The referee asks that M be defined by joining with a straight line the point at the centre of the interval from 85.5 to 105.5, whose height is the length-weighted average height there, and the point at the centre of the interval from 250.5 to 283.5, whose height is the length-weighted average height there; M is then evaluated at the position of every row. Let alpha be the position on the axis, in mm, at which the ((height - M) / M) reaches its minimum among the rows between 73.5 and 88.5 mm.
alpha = 86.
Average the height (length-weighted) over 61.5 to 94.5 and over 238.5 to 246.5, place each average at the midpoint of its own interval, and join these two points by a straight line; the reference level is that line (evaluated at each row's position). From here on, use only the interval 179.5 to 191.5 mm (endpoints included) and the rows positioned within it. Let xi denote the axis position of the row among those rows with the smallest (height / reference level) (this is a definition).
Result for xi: 181 mm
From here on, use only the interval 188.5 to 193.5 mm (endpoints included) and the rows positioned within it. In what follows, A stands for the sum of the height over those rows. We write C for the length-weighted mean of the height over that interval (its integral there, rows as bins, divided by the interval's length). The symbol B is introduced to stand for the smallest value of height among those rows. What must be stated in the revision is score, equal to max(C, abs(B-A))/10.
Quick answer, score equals 4.7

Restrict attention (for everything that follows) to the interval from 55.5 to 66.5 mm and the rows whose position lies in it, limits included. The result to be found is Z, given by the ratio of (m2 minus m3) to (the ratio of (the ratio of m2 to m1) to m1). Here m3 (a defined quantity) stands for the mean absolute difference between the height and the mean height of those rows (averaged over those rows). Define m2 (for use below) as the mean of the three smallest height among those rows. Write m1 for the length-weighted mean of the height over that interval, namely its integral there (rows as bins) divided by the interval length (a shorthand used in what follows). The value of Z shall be 249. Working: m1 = 16.1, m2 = 15.3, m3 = 0.6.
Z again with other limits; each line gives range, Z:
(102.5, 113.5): 245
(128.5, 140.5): 129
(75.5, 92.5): 223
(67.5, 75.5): 266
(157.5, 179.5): 100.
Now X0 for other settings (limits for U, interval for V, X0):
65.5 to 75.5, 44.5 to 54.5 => 11.0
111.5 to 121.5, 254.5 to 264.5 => 1.0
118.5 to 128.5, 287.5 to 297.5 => 10.0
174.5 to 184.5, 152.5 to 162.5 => 2.3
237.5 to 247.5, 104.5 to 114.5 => 10.0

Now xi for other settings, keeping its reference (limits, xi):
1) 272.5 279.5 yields 273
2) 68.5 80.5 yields 70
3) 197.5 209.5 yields 205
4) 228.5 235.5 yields 235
